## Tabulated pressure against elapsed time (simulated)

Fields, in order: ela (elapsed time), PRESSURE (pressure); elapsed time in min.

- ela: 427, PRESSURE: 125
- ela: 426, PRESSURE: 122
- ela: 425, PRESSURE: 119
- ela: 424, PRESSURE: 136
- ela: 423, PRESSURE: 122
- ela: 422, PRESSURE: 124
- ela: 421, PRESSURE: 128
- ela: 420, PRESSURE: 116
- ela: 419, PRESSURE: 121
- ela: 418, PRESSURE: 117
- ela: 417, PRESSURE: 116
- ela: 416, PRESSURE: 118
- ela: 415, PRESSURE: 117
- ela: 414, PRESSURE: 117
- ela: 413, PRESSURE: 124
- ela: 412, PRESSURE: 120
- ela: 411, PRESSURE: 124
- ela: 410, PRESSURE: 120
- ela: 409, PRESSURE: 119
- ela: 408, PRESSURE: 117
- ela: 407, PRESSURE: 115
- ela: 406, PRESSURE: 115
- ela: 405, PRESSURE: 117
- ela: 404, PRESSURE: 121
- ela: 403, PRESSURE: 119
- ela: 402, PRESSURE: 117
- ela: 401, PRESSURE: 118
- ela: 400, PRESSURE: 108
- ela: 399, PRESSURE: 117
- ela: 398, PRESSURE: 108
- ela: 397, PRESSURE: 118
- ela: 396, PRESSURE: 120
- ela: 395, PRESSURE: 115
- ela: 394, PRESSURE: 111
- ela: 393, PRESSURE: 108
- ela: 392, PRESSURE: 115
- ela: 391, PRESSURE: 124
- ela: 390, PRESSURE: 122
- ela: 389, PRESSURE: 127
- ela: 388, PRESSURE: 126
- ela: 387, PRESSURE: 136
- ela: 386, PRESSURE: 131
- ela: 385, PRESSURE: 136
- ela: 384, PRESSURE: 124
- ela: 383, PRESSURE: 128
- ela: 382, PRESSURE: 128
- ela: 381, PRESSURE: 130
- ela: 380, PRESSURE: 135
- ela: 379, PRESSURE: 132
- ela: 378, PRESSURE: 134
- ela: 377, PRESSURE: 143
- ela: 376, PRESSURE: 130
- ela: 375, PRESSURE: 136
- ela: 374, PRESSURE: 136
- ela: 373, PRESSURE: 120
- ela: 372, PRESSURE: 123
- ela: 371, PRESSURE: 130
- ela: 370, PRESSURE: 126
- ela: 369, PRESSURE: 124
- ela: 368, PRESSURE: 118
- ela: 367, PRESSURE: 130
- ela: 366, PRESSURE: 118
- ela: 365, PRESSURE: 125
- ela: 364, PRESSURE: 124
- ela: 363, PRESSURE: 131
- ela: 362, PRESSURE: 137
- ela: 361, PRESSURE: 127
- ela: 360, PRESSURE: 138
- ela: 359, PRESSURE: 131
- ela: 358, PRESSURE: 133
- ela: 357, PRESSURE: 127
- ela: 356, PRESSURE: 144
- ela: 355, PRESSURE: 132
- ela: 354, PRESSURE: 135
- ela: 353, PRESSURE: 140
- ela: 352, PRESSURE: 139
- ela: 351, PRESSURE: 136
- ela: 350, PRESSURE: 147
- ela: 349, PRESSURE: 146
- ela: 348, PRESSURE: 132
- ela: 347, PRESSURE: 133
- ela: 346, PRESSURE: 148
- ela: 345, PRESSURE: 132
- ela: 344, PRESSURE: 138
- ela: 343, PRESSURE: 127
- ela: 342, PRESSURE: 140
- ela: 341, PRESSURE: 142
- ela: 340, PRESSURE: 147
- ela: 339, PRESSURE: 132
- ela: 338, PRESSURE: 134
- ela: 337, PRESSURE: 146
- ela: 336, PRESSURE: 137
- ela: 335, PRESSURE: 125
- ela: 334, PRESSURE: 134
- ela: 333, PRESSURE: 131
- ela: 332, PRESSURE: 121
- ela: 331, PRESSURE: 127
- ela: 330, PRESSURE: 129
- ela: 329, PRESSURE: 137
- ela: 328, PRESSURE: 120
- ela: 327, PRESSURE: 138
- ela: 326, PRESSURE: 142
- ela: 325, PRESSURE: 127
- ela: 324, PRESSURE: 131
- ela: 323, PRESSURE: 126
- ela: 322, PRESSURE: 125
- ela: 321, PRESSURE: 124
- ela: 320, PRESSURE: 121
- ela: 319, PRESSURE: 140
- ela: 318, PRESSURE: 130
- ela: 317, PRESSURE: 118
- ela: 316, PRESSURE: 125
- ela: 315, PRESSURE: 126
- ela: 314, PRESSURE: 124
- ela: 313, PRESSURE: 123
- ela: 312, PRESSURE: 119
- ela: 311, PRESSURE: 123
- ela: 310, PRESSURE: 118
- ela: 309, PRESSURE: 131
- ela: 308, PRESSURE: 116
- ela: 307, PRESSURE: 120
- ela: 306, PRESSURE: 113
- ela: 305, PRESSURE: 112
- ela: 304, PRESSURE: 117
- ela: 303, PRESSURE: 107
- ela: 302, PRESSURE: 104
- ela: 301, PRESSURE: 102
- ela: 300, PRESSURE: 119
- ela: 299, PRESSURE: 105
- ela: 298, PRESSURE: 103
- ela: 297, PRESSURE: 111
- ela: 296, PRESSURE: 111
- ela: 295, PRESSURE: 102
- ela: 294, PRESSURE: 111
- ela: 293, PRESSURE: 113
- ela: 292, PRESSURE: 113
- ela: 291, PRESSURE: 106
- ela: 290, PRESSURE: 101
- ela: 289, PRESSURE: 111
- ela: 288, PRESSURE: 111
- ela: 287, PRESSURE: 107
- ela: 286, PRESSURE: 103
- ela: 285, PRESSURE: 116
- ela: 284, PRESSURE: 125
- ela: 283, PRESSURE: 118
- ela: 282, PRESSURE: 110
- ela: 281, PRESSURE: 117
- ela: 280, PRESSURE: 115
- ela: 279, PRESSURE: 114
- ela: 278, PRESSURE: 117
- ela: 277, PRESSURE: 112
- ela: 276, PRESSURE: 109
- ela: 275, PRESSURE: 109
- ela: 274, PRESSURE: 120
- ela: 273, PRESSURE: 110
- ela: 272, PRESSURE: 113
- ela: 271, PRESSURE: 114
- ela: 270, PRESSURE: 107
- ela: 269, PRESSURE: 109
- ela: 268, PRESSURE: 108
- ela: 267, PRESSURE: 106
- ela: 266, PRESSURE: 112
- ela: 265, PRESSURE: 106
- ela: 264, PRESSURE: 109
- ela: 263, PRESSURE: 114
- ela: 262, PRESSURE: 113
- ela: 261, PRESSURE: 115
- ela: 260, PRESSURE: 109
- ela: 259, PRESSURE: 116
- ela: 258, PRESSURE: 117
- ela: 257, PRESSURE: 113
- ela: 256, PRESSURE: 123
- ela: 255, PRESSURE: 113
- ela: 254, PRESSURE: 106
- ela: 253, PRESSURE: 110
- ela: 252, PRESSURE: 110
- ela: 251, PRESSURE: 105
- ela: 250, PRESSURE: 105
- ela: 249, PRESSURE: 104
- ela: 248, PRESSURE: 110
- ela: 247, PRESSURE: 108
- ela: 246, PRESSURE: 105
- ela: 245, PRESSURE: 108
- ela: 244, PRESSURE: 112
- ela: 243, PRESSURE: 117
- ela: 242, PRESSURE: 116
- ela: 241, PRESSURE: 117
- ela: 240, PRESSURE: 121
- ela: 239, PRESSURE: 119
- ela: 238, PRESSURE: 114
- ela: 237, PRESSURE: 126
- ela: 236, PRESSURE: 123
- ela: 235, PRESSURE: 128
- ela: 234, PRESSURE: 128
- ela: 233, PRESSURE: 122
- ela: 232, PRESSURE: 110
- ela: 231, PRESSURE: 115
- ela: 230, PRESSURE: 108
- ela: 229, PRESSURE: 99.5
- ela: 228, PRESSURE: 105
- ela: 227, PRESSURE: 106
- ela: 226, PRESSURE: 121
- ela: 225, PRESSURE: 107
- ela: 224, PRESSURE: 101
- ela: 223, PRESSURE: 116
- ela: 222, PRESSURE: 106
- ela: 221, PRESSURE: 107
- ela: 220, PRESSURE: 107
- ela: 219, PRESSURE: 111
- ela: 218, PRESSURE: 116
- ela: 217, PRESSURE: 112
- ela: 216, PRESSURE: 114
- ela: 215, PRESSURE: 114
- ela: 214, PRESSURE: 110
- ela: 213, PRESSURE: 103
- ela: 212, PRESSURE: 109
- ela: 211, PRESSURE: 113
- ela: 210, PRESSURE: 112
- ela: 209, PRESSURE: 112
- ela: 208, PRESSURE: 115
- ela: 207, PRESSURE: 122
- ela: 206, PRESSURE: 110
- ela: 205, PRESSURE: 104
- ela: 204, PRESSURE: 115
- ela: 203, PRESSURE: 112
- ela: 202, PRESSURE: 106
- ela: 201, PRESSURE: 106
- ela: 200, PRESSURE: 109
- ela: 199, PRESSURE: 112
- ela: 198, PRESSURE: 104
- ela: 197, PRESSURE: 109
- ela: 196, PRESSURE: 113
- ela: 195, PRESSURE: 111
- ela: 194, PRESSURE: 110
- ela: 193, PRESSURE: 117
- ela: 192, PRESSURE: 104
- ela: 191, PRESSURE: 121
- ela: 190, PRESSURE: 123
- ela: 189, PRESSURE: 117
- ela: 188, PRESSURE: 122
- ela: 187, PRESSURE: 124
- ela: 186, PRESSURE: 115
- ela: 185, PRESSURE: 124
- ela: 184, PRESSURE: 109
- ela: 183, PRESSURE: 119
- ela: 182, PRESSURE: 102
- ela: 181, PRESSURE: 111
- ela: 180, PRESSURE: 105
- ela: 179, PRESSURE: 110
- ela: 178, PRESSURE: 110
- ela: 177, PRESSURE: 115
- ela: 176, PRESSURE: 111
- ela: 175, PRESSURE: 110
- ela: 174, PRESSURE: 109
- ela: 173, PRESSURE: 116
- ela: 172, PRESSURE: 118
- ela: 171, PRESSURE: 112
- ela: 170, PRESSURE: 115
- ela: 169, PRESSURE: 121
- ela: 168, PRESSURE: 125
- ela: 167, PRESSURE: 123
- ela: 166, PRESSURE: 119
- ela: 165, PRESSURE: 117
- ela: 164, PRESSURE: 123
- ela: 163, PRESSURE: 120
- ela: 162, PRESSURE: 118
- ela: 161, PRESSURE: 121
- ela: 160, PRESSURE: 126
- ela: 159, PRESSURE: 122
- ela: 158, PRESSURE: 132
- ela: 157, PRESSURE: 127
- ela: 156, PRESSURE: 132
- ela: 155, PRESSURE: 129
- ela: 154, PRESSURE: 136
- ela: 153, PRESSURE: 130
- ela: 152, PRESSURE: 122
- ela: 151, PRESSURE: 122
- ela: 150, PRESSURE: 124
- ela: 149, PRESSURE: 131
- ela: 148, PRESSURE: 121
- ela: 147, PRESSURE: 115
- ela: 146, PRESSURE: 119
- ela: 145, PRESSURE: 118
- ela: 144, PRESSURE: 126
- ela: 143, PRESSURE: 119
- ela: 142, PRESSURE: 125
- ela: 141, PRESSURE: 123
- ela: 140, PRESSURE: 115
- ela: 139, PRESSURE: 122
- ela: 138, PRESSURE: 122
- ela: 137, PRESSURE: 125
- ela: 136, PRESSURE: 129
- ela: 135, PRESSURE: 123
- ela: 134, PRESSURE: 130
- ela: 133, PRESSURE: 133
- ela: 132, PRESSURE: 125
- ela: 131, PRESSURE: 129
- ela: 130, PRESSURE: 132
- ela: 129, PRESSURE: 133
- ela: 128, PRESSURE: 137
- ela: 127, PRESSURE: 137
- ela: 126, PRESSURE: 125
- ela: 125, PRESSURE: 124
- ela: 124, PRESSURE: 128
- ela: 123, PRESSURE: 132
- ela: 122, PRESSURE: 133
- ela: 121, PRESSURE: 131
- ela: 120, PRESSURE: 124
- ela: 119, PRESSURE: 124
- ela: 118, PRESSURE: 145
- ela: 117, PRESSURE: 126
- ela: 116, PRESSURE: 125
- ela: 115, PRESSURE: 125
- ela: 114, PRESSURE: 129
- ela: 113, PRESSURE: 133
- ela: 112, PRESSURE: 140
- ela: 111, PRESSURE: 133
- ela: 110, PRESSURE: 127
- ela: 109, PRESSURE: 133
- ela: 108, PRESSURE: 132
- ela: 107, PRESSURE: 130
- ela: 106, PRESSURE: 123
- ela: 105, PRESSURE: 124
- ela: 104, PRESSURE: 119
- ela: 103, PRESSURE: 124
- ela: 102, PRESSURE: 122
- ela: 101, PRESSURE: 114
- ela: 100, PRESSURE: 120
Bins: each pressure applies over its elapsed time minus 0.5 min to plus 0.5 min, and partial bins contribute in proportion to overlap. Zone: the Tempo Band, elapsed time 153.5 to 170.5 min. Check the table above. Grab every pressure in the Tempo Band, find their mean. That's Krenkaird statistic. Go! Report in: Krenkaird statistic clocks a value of 124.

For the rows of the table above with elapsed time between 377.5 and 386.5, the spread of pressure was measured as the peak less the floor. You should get 12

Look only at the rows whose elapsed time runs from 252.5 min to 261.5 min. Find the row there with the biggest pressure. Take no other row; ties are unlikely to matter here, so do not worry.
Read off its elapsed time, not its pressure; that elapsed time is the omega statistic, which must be 256 min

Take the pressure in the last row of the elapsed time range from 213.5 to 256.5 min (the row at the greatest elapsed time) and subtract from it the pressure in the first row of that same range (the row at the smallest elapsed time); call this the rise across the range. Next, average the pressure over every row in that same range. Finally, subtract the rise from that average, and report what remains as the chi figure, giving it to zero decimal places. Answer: 99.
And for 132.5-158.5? 126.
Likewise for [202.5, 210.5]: 113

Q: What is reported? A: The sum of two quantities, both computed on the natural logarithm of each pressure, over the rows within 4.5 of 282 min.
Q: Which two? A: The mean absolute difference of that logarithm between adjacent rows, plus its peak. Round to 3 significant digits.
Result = 4.88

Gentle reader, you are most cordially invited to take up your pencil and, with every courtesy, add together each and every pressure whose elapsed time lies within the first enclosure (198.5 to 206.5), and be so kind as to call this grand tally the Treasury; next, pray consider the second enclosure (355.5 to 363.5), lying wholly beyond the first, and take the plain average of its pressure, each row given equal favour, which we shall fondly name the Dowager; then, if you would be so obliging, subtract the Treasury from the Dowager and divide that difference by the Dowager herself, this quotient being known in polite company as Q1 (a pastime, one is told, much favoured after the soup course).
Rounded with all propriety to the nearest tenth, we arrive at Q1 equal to -5.5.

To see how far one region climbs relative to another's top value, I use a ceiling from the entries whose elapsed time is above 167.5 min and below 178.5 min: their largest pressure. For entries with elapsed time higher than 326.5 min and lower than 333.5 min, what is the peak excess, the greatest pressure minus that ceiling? 13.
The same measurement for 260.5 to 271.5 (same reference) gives -10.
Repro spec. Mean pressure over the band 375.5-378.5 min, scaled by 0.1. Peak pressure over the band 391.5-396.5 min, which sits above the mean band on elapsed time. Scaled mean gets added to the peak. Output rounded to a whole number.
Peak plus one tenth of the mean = 134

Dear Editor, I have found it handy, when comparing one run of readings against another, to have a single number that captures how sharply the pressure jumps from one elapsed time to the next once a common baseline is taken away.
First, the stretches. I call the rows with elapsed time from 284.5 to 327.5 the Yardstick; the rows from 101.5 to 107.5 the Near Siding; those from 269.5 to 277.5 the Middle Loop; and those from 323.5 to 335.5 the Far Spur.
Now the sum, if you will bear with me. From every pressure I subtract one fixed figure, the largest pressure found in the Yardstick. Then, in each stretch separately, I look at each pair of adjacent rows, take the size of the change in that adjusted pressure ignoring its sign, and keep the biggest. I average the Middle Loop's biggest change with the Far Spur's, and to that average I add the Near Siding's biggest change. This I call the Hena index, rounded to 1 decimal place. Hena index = 21.5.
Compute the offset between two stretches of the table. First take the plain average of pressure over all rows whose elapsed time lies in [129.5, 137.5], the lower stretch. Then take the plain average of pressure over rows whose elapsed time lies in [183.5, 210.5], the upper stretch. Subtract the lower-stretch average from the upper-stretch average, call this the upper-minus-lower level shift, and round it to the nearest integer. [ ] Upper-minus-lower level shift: -15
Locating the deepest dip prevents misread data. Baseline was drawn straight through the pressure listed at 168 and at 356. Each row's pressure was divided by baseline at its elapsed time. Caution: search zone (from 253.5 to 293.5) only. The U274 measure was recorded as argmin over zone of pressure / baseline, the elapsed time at 290 min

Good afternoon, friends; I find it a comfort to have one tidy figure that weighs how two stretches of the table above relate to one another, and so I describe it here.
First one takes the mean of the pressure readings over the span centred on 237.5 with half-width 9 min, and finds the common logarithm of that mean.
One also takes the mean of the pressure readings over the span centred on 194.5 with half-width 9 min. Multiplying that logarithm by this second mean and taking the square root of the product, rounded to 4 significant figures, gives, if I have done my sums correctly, 15.28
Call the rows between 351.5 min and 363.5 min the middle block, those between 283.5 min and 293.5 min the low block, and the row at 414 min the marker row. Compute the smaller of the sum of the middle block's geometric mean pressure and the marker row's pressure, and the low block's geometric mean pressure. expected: 110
